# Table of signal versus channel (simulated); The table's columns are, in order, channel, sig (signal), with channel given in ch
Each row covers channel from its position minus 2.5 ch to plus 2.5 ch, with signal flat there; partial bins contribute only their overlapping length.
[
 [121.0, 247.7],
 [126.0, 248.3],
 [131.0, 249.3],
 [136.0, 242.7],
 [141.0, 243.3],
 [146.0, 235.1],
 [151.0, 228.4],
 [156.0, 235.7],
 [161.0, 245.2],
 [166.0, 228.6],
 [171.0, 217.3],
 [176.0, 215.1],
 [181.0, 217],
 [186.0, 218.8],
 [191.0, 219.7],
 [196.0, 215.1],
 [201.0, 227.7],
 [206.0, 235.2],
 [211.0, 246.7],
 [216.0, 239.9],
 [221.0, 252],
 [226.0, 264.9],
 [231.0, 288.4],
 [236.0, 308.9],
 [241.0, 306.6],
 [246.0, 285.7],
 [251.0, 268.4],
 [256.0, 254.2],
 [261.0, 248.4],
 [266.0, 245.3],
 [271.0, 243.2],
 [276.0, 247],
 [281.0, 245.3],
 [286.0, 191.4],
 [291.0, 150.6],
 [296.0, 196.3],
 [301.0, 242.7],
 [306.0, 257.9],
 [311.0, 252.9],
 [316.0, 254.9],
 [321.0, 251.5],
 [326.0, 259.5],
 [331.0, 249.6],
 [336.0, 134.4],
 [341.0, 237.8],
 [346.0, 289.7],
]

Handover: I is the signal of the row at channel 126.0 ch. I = 248.3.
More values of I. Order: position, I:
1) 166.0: 228.6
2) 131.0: 249.3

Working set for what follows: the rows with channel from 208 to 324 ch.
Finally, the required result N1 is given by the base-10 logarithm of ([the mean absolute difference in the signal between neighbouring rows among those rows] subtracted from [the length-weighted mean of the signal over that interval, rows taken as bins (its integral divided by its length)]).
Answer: 2.37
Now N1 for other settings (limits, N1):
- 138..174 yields 2.35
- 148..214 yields 2.34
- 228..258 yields 2.43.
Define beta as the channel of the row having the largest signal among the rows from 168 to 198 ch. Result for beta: 191.0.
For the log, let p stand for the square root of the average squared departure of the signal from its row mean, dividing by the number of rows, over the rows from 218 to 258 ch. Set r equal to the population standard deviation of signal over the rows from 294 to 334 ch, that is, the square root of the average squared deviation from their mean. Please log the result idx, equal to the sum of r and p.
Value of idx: 40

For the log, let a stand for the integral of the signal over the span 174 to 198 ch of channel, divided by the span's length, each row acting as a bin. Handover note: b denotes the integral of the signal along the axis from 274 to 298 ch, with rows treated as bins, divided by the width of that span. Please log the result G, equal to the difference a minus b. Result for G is 12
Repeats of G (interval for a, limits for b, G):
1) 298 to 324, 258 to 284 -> 6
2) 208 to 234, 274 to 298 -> 53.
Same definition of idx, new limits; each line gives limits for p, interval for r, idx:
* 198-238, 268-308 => 62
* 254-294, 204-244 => 62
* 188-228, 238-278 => 37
